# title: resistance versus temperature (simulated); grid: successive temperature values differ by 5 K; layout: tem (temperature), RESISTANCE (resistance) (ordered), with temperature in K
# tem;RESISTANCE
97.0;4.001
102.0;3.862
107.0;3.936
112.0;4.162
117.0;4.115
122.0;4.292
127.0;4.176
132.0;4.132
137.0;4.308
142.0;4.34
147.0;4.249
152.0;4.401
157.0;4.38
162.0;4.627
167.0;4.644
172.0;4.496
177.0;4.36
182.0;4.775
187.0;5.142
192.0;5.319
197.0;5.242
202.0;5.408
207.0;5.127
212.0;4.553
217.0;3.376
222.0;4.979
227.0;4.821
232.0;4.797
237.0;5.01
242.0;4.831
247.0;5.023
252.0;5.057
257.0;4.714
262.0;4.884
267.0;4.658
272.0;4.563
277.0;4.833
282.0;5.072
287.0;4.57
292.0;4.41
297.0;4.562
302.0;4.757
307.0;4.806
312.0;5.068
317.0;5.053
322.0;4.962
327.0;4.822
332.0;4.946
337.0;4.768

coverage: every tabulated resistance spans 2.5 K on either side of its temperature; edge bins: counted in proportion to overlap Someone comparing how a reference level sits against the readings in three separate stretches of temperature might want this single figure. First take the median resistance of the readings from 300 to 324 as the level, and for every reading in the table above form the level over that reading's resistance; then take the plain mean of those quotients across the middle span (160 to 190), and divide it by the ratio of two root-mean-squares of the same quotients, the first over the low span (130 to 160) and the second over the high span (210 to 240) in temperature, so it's 1.03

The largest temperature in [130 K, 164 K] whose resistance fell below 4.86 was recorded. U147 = 162.0 K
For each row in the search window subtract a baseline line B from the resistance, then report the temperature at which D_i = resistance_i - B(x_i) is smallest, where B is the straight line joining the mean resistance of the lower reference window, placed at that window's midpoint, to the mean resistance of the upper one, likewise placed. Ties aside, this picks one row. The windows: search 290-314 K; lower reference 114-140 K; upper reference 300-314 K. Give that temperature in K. 292.0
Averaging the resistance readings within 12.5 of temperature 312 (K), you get 4.9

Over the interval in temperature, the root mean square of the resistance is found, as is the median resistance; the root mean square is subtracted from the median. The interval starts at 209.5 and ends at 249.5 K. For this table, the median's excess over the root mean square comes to 0.12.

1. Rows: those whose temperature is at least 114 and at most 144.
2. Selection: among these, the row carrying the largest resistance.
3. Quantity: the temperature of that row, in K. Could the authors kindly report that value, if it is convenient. 142.0 K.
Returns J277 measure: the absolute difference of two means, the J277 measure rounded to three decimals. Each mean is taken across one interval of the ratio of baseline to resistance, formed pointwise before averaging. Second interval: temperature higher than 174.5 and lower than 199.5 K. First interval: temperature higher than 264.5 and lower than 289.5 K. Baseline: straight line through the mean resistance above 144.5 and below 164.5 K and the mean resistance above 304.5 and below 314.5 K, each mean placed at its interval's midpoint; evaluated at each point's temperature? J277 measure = 0.105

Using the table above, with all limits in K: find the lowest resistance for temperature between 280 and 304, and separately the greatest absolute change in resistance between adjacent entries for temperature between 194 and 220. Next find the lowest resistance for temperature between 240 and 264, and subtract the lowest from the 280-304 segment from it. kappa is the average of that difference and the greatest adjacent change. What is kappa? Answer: 0.7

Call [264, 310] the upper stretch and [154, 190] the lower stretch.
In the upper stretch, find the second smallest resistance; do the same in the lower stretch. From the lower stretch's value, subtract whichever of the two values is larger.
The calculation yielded -0.18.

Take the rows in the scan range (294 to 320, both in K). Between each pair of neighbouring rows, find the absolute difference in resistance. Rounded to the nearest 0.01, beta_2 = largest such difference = 0.26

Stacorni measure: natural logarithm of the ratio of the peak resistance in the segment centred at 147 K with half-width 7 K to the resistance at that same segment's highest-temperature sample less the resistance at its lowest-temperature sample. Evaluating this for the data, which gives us 4.3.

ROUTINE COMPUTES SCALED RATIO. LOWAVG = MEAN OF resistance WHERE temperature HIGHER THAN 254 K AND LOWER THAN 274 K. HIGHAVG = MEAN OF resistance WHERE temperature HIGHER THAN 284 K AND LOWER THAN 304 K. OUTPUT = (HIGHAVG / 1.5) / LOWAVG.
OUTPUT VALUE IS 0.648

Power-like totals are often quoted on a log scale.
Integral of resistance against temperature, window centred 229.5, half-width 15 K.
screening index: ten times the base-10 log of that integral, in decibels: 21.4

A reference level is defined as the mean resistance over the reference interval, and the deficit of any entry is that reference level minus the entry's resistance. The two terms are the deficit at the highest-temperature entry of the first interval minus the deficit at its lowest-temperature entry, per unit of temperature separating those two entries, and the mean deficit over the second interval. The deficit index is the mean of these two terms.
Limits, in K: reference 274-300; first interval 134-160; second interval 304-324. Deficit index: -0.14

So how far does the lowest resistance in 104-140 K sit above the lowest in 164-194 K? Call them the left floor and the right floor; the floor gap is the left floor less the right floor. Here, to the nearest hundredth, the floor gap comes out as -0.42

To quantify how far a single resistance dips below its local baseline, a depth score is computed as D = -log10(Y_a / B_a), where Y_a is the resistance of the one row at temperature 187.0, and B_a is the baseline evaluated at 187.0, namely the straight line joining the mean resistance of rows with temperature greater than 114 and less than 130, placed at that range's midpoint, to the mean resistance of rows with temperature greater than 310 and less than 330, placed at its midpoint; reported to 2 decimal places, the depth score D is -0.06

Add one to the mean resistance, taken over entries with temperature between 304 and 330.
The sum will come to 5.9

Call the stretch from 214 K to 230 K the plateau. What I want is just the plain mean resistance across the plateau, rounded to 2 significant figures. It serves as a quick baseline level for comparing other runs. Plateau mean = 4.4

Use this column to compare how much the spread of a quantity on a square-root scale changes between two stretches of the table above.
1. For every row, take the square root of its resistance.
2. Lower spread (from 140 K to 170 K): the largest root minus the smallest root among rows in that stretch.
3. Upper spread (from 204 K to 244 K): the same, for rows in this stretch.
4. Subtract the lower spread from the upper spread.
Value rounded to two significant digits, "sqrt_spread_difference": 0.33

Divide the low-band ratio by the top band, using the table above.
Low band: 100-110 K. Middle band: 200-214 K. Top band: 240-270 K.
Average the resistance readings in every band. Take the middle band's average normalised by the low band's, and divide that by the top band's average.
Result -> 0.265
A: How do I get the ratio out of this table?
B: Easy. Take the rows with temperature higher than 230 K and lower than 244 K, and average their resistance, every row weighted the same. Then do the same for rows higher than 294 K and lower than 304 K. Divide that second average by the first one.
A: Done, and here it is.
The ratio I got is 0.95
